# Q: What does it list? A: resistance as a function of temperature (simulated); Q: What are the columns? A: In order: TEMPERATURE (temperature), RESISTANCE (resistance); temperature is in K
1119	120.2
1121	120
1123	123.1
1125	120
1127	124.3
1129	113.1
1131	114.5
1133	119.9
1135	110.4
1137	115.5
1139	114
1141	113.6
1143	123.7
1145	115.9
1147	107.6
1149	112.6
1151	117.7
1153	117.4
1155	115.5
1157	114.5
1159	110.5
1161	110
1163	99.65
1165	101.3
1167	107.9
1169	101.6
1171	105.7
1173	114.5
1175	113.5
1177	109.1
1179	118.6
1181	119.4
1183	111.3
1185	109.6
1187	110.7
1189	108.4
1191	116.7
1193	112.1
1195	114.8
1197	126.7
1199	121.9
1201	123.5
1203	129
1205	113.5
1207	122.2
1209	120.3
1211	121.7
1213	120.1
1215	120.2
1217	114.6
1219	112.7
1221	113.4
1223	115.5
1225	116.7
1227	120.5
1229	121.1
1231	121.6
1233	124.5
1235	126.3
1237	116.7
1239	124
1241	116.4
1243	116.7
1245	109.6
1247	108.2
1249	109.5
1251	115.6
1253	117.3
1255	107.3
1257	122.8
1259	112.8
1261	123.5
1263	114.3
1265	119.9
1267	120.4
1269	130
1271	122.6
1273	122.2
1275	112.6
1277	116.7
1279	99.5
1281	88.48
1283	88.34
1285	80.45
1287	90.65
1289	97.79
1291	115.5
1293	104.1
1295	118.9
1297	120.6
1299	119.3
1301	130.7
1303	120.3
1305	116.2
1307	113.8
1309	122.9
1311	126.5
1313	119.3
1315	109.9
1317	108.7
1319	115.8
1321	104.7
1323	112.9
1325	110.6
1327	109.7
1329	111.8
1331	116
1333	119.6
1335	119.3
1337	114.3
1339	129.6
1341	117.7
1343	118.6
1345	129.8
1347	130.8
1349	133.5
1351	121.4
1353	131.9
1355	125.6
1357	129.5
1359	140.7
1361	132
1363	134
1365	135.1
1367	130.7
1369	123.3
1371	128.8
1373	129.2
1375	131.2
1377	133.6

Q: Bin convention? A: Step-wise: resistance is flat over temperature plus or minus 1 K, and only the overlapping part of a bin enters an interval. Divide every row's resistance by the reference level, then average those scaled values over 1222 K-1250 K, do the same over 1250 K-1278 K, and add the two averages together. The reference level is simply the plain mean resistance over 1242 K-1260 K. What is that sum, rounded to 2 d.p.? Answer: 2.08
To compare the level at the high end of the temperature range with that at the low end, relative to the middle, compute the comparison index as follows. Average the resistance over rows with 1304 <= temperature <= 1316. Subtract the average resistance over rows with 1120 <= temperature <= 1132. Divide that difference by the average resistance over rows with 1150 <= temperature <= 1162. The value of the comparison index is -0.01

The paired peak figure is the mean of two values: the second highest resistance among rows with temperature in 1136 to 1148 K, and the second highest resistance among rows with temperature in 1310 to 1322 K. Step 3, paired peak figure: 118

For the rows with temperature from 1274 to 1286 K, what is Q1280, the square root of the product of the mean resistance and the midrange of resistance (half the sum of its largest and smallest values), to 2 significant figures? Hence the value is 98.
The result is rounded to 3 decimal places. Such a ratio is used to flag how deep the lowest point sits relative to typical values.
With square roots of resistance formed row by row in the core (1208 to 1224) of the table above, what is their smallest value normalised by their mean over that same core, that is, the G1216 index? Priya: 0.980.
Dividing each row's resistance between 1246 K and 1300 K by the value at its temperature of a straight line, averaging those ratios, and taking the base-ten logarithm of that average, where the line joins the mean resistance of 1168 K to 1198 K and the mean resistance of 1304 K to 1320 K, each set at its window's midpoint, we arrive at -0.017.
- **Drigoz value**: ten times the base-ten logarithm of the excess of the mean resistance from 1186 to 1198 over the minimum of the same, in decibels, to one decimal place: 8.1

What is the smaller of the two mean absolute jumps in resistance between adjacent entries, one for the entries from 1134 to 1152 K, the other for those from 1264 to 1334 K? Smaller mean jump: 5.4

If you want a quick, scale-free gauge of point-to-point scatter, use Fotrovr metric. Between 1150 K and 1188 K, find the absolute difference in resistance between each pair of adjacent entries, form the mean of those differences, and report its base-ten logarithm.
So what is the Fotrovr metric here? 0.60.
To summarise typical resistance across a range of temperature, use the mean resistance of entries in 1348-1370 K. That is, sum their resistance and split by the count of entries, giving 131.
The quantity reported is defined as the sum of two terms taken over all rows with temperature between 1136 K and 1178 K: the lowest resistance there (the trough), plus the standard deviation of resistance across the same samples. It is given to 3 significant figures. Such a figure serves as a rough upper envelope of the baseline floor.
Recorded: 106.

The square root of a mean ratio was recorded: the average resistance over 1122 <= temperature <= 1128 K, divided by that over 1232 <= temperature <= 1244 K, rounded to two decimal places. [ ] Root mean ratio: 1.01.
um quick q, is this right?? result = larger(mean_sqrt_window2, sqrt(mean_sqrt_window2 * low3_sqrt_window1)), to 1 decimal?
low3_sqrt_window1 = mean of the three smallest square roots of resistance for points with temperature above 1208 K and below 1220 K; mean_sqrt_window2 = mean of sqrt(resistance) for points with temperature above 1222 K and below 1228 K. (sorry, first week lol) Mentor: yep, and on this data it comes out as 10.8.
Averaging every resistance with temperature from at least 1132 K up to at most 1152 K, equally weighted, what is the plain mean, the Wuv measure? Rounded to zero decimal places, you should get 115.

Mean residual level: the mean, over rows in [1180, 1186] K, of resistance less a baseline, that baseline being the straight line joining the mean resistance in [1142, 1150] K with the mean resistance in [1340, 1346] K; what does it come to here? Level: -2.8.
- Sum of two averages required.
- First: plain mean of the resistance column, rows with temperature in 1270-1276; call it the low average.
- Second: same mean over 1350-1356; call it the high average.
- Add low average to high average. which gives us 245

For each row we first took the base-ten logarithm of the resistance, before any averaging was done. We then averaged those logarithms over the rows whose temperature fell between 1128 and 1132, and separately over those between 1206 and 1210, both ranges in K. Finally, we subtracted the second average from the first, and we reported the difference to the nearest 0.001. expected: -0.028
